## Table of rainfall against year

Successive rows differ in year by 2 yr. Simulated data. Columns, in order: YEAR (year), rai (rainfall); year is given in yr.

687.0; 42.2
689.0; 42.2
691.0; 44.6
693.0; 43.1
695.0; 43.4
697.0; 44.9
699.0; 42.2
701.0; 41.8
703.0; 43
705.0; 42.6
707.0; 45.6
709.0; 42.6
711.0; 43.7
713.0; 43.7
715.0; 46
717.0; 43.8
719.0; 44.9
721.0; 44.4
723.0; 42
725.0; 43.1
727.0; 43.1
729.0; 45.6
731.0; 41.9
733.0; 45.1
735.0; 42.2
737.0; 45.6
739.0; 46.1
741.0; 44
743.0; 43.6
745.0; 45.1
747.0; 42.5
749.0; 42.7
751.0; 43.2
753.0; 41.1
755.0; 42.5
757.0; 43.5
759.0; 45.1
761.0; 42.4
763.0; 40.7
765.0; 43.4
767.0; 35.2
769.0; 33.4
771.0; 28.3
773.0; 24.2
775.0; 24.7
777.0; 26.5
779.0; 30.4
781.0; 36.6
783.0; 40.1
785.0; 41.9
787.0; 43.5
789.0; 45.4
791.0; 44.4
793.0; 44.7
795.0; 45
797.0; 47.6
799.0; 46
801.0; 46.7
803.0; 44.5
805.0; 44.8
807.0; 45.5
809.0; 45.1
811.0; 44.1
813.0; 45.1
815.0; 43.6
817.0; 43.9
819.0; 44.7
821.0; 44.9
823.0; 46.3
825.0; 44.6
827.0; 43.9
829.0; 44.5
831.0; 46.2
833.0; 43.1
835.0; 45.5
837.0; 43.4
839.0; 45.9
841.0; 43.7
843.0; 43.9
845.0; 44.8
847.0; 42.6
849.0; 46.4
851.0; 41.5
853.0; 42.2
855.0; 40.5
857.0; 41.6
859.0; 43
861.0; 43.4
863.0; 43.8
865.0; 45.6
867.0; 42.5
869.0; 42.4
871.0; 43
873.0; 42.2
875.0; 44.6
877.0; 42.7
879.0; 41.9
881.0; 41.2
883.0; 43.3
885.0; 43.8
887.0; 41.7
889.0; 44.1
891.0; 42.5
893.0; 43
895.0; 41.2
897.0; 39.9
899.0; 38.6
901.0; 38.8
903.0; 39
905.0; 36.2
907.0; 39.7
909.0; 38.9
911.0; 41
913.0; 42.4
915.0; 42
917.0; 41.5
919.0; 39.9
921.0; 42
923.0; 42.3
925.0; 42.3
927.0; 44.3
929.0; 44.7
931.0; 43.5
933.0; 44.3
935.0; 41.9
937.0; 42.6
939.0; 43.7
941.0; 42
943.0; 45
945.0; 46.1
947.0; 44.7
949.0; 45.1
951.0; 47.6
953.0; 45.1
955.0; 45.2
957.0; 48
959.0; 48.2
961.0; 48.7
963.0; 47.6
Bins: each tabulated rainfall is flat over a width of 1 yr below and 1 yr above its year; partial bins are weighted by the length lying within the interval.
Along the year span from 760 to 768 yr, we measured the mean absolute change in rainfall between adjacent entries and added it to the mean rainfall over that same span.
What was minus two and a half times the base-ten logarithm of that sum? -4.12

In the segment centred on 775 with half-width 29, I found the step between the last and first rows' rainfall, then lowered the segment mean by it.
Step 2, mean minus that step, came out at 37.9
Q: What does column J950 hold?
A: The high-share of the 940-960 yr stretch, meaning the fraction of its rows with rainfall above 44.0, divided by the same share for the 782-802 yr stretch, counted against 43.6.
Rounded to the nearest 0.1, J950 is 1.3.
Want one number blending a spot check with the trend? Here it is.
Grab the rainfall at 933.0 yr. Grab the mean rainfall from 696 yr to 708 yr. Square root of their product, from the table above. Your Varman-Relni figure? 43.8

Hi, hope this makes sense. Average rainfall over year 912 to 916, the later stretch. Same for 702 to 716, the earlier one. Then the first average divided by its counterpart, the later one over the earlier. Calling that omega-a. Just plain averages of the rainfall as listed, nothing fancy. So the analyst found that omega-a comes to 0.96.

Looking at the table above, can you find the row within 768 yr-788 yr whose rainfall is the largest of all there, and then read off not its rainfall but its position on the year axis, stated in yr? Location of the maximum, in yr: 787.0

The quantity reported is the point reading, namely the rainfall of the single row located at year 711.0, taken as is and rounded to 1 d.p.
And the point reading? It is 43.7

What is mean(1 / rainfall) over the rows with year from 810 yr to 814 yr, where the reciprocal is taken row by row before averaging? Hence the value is 0.0224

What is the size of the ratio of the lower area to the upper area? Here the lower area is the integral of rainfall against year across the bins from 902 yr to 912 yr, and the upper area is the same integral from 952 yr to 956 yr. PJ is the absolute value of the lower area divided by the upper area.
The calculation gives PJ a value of 2.2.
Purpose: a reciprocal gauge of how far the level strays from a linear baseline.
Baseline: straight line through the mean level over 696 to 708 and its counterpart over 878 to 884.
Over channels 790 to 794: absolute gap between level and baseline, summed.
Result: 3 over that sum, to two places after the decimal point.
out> 0.83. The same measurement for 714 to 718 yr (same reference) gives 0.91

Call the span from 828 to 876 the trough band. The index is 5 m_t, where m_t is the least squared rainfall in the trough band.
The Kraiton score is 8201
